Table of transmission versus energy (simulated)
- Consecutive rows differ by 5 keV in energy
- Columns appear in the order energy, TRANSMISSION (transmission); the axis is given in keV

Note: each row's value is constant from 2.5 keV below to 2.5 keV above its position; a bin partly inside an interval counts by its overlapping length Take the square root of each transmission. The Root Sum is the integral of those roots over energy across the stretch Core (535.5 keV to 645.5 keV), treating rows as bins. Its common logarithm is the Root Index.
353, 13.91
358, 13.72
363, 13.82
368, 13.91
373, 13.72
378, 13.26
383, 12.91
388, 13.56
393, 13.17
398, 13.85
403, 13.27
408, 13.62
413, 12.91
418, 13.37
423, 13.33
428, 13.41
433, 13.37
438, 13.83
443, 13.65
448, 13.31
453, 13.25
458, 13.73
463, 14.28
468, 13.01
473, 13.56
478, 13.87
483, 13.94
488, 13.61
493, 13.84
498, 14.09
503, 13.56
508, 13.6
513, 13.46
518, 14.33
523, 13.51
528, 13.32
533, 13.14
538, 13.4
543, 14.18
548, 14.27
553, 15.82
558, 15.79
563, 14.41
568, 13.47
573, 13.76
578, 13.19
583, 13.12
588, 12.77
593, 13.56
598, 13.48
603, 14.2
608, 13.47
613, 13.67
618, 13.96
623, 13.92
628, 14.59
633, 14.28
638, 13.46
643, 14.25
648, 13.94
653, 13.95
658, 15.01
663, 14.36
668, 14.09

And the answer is 2.61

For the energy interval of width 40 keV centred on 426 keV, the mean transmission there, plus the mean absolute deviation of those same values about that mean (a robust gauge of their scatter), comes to 13.6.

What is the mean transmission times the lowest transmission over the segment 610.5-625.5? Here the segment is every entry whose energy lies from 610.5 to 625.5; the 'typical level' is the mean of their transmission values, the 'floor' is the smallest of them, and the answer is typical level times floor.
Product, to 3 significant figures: 189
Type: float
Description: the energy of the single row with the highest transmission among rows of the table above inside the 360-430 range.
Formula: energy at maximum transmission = 368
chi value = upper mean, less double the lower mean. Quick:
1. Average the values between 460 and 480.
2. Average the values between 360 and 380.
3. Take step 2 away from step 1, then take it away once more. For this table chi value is -13.7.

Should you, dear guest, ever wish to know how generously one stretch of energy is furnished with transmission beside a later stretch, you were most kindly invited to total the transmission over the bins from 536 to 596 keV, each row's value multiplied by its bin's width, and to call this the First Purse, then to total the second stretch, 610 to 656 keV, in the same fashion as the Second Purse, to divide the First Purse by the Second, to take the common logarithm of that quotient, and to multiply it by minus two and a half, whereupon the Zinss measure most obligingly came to -0.3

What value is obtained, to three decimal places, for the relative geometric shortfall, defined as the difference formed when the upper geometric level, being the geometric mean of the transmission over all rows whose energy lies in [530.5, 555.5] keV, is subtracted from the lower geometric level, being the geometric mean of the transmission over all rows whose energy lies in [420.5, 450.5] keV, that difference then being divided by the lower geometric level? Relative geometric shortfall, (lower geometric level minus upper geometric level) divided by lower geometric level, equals -0.048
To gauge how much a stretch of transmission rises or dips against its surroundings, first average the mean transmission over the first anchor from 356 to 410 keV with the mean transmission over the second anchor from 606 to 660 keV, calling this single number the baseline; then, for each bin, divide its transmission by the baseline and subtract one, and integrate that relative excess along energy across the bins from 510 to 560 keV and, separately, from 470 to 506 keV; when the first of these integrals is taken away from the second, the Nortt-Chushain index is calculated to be -1.2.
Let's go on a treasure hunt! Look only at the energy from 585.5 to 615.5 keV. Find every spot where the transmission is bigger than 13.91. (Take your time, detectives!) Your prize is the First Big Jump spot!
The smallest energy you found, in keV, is 603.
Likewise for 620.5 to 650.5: 623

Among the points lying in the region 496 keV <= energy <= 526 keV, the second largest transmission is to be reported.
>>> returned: 14.09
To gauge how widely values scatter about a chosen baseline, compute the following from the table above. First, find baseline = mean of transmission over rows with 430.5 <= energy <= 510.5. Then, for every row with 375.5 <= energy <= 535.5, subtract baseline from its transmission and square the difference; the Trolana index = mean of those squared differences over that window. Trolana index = 0.14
